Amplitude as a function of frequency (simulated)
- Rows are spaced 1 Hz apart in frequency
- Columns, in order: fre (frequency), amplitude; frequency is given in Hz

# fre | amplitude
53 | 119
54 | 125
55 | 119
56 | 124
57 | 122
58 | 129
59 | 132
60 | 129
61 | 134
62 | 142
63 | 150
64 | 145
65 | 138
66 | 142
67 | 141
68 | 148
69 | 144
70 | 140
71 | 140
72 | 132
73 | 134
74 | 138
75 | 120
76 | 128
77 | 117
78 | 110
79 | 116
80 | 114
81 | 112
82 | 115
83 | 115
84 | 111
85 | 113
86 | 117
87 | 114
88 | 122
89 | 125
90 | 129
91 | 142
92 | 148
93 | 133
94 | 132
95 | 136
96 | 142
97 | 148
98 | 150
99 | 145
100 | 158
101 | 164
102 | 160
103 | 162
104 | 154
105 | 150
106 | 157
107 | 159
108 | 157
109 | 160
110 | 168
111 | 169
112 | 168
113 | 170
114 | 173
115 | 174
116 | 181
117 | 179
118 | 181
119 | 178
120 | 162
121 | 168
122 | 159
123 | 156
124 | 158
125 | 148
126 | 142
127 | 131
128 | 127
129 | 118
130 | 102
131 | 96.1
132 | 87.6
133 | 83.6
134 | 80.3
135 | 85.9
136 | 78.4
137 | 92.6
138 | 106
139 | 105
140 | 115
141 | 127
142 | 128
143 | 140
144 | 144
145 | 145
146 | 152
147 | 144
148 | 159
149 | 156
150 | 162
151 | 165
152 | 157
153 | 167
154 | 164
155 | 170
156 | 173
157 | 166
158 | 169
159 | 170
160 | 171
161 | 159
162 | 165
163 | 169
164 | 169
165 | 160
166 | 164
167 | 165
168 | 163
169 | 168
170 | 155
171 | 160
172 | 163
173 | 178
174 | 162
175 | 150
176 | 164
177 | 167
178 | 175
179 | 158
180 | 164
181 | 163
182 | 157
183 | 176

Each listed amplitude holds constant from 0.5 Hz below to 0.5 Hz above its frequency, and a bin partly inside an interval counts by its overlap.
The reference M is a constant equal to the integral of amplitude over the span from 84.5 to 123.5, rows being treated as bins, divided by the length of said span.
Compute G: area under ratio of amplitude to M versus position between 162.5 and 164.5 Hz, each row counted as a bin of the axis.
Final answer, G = 2.2 Hz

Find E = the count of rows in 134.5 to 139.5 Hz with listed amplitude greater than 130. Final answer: 0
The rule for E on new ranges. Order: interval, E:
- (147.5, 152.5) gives 5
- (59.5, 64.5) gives 4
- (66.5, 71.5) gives 5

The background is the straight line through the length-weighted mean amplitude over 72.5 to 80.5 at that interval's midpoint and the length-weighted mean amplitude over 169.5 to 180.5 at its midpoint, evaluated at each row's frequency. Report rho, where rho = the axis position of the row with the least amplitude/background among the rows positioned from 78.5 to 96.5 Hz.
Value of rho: 84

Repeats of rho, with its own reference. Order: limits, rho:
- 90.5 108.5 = 94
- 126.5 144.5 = 136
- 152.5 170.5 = 170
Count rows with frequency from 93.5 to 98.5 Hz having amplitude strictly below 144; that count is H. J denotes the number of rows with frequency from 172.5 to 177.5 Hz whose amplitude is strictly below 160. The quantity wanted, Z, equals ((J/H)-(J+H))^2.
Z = 13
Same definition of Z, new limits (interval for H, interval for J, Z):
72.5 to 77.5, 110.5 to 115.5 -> 25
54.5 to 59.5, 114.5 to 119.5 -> 25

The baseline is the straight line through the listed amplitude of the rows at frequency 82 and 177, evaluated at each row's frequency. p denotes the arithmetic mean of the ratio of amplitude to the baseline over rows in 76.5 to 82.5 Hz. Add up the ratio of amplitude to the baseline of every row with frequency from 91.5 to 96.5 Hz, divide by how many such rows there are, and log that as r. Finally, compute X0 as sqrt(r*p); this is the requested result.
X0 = 1.07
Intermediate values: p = 1.00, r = 1.14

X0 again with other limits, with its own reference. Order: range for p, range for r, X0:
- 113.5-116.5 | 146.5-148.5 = 1.15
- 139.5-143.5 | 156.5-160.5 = 0.96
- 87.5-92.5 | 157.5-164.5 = 1.09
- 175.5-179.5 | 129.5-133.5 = 0.80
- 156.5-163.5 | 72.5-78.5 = 1.09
